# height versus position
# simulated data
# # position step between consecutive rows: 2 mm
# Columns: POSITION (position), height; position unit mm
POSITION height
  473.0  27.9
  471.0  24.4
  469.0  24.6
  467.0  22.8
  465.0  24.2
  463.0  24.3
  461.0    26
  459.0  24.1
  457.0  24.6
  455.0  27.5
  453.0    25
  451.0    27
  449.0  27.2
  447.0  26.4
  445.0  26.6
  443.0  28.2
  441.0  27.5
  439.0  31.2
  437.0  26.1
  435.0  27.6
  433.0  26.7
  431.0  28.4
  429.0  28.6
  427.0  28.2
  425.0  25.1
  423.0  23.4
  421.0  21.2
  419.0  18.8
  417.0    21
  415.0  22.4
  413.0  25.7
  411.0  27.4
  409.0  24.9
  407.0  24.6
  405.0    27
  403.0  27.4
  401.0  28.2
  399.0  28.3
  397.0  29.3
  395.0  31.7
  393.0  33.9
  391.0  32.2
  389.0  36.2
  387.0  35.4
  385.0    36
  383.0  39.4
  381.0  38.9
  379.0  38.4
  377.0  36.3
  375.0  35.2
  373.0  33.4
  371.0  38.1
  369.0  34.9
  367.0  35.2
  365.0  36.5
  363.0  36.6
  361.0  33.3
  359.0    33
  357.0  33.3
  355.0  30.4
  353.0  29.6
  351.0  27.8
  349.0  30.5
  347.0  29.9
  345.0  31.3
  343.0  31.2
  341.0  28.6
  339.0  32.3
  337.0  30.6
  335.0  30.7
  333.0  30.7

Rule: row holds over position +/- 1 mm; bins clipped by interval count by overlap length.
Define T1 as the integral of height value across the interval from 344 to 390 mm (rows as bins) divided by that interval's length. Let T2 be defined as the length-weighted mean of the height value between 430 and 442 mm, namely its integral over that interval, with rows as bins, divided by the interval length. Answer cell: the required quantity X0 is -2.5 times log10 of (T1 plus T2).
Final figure -4.49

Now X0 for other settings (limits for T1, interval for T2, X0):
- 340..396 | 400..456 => -4.44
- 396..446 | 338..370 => -4.41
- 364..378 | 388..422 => -4.49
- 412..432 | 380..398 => -4.43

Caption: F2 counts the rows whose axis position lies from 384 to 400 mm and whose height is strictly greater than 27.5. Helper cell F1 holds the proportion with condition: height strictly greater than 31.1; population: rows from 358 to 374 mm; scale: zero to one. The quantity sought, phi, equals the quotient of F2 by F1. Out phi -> 8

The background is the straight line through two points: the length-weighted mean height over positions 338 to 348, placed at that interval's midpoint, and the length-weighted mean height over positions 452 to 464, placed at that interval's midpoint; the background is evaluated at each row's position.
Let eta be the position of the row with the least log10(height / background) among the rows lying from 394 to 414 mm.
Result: 407.0 mm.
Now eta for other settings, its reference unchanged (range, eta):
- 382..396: 395.0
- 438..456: 453.0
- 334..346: 341.0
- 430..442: 437.0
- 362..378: 373.0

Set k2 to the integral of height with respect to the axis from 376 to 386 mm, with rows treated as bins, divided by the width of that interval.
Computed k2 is 37.8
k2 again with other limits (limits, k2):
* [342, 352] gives 30.1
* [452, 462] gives 25.4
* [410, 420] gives 23.1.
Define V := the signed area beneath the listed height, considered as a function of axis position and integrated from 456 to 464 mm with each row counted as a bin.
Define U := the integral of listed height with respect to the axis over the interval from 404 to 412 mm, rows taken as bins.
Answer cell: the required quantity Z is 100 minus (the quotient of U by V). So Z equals 99.0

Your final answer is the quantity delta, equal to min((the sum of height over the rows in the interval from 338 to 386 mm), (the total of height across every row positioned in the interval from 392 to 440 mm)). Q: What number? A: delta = 637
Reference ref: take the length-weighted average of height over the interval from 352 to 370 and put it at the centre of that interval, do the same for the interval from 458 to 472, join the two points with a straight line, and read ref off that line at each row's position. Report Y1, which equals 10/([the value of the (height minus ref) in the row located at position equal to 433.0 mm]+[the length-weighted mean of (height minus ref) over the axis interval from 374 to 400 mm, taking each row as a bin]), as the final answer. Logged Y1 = 3.5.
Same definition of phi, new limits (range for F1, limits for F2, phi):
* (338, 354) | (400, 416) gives 3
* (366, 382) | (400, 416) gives 1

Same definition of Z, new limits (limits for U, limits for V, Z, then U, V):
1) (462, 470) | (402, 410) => 99.1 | 192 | 208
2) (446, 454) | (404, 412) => 99.0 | 211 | 208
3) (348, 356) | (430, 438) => 98.9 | 237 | 218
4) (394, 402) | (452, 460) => 98.8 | 235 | 202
